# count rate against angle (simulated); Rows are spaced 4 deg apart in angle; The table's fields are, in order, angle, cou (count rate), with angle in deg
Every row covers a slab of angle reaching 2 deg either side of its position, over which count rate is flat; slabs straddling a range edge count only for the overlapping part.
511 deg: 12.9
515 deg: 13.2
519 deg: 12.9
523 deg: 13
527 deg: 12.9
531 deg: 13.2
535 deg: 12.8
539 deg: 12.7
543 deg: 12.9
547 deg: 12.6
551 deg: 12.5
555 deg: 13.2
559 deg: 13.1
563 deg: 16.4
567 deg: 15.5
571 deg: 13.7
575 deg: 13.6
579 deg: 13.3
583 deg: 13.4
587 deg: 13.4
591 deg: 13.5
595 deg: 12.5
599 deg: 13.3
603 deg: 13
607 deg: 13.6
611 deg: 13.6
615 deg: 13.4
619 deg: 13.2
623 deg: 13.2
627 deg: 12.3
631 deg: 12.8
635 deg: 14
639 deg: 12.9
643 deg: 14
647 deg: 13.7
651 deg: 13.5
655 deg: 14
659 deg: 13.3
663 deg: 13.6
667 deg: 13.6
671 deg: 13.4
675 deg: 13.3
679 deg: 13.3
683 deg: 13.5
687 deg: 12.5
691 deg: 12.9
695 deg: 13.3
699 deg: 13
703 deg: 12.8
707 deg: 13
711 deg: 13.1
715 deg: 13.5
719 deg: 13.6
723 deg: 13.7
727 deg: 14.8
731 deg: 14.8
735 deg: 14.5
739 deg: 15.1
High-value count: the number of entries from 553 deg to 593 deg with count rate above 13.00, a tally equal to 10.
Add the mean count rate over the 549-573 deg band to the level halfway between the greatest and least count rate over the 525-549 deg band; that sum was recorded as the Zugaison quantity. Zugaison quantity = 26.97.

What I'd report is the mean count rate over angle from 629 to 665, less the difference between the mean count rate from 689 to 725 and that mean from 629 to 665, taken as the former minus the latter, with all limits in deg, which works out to 13.9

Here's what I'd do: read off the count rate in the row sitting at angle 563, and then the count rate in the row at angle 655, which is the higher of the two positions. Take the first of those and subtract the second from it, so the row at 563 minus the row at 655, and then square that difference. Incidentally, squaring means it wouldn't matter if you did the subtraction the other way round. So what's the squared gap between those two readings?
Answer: 5.8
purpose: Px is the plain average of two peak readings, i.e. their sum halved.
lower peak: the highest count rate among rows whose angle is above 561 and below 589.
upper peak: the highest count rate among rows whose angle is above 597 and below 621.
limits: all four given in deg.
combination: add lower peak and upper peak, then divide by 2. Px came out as 15.0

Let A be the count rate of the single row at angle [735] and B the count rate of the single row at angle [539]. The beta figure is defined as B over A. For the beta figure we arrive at 0.88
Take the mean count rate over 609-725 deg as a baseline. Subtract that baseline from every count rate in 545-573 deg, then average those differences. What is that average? 0.55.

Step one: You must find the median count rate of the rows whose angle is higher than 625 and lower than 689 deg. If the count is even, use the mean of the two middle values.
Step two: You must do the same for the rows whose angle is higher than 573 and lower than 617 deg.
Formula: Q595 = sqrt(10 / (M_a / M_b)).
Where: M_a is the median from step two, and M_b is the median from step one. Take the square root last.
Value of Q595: 3.17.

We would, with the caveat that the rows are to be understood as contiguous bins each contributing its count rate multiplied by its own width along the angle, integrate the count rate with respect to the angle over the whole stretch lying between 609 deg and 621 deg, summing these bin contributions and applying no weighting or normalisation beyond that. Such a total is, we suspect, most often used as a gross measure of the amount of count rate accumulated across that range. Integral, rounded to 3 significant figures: 161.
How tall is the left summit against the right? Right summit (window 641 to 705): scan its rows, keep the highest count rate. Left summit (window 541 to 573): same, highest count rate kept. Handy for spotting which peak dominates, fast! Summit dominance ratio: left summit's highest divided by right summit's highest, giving 1.17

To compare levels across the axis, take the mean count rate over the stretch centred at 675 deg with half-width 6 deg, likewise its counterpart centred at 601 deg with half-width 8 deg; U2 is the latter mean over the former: 0.98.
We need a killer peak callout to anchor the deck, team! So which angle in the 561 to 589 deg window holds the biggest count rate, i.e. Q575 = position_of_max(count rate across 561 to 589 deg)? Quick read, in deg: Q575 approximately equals 563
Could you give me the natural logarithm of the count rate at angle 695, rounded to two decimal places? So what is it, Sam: 2.59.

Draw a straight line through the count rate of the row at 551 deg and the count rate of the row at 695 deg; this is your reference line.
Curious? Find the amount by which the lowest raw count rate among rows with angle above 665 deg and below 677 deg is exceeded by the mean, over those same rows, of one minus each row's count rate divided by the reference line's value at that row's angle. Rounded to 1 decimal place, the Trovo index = -13.3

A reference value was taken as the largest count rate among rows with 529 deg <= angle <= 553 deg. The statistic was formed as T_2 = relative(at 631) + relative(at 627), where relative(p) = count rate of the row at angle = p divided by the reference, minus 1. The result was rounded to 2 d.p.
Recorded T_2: -0.10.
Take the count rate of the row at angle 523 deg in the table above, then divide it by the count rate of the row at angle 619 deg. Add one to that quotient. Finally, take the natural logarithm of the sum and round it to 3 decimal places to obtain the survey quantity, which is 0.686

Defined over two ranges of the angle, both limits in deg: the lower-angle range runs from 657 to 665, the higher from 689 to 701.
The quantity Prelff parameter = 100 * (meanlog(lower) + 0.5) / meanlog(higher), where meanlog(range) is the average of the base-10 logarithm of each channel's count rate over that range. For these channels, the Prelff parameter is 146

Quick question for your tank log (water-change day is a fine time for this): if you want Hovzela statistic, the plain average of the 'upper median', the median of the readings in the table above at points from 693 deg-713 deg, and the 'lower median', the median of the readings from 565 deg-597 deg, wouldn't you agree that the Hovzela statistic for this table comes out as 13.2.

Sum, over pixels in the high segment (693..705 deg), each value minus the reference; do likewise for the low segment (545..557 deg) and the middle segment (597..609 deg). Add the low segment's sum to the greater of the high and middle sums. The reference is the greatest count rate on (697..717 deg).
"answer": -2.8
